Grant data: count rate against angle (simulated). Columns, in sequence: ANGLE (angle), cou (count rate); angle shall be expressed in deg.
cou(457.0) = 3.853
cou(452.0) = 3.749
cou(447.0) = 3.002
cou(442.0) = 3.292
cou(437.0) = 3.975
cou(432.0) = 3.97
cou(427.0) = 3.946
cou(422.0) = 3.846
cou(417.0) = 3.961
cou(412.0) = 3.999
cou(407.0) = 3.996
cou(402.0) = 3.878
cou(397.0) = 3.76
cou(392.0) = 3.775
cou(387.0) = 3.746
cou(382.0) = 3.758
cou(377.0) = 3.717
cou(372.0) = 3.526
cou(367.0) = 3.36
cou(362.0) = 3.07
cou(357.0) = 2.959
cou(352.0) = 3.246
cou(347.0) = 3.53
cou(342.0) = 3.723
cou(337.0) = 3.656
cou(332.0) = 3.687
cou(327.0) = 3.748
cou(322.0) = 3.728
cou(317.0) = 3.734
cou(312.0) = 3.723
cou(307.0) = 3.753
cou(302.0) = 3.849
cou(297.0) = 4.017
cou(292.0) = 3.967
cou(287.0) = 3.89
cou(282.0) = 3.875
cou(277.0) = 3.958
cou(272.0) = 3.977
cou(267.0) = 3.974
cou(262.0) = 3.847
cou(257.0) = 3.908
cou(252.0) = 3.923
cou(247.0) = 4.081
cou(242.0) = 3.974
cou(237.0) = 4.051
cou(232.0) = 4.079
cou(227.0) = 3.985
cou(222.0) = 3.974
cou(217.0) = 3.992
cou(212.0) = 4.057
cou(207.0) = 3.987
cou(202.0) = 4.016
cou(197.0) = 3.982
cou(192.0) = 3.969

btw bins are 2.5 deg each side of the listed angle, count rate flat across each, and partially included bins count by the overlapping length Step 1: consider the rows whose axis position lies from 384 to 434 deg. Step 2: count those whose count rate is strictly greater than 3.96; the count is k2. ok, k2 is 4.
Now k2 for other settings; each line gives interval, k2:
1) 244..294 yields 4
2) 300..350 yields 0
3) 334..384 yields 0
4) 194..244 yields 10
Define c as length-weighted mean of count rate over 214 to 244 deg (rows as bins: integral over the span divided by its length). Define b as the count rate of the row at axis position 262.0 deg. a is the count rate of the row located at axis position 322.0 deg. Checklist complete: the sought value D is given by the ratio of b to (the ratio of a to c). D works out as 4.1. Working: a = 3.728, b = 3.847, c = 4.01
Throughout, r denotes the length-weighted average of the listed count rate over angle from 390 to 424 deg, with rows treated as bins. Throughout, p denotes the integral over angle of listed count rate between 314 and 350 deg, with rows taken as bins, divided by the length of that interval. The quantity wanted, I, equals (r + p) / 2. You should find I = 3.79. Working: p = 3.68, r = 3.89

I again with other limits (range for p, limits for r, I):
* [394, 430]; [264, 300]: 3.93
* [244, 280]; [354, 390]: 3.70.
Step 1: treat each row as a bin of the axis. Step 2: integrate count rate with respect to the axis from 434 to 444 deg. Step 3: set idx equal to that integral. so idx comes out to 36.7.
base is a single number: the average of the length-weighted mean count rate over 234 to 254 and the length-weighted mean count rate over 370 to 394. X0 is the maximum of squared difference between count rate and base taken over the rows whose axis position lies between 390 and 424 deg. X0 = 0.02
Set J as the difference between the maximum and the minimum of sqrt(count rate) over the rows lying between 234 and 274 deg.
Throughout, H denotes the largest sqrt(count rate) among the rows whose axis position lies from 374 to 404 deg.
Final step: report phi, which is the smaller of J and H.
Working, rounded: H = 1.97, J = 0.059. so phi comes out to 0.06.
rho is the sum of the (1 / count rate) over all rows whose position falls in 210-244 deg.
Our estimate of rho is 1.74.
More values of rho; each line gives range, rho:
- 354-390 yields 2.05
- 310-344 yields 1.88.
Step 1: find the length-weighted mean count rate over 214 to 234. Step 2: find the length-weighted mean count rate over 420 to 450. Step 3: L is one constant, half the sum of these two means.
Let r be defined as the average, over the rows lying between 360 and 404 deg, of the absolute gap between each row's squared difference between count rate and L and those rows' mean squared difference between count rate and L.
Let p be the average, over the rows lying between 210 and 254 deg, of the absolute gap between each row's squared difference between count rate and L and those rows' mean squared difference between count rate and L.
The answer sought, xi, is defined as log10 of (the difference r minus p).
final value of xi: -0.93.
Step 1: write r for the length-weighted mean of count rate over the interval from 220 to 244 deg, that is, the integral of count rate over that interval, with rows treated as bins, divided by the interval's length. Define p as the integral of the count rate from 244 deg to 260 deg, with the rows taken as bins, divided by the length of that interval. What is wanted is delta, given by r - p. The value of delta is 0.0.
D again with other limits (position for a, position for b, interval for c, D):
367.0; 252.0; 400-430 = 4.6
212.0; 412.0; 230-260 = 3.9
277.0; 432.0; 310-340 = 3.7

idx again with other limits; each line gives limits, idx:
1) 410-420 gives 39.7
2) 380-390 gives 37.5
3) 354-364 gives 30.2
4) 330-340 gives 36.7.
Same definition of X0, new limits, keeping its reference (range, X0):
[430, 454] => 0.73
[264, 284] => 0.01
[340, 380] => 0.81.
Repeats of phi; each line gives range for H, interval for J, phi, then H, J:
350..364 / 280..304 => 0.04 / 1.80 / 0.042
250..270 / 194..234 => 0.03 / 1.99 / 0.026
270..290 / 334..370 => 0.21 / 1.99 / 0.209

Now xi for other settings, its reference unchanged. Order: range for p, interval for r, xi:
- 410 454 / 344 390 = -1.28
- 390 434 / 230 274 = -1.96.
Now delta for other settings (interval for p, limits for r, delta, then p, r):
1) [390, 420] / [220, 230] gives 0.1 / 3.90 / 3.98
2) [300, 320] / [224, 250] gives 0.3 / 3.76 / 4.03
